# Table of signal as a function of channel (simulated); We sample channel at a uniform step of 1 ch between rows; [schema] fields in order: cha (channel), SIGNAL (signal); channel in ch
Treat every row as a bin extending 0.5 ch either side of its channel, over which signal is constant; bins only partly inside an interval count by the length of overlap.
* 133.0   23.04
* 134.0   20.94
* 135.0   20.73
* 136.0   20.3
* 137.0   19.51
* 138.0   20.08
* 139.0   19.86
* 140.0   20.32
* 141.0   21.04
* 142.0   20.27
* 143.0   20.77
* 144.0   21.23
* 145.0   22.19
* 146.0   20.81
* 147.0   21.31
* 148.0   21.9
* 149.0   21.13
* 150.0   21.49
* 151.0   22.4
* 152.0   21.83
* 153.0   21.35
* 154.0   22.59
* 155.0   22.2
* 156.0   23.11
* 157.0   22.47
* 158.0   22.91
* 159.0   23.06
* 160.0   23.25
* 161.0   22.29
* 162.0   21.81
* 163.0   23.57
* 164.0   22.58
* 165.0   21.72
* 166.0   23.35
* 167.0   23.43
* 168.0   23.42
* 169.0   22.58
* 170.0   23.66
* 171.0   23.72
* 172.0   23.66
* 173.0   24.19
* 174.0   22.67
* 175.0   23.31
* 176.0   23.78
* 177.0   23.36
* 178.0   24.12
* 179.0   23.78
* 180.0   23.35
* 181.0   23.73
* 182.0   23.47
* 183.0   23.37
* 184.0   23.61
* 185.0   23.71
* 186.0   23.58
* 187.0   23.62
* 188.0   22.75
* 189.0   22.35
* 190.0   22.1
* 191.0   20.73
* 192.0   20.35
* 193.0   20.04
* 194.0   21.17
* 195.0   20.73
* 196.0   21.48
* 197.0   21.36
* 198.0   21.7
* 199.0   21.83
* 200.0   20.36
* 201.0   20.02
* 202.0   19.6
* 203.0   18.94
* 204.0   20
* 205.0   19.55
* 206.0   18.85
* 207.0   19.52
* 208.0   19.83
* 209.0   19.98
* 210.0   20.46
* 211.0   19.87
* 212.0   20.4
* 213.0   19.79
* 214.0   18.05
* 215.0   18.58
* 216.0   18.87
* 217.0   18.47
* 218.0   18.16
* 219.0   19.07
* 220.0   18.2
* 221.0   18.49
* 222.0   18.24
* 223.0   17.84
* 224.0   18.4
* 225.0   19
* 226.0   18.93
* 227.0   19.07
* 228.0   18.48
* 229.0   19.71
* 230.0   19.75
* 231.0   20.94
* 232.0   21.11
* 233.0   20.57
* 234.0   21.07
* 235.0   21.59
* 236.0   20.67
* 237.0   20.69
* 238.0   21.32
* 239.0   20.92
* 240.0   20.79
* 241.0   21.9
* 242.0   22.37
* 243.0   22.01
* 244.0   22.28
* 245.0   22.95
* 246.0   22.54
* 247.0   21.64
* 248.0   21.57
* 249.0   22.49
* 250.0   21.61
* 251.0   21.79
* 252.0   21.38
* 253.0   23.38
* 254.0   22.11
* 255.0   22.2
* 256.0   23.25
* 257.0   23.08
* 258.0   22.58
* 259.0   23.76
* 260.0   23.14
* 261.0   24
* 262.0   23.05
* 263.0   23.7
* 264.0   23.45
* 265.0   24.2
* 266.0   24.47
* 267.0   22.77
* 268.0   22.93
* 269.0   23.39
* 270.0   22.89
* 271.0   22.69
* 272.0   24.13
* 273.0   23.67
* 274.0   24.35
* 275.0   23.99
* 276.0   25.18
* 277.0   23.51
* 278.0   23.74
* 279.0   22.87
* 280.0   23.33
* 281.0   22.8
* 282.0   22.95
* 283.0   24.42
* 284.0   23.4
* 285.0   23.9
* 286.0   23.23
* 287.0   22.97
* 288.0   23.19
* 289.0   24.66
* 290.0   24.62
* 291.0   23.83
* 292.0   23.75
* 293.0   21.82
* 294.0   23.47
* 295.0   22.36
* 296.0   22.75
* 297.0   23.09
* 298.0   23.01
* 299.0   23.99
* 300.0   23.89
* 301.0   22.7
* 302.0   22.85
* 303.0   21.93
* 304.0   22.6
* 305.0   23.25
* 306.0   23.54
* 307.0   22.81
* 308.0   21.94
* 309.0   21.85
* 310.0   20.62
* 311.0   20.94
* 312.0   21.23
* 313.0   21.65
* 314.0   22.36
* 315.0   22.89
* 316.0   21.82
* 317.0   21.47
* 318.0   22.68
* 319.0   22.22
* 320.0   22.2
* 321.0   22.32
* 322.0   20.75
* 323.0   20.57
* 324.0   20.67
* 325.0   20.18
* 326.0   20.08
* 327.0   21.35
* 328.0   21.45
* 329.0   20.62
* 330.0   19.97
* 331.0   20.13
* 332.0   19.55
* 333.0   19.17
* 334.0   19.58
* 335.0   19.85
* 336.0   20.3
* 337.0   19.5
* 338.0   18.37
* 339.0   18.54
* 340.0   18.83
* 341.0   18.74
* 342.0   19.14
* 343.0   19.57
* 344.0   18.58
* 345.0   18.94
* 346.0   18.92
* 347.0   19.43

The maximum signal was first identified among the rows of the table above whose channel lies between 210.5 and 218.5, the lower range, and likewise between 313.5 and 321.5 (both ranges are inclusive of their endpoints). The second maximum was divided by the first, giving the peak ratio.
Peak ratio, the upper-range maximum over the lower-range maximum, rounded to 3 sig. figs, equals 1.12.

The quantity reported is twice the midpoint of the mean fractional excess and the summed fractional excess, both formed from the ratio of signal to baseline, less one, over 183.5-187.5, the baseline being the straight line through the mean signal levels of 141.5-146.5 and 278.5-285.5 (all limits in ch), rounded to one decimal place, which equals 0.4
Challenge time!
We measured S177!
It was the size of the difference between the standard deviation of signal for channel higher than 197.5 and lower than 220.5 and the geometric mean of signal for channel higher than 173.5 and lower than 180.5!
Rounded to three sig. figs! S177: 22.5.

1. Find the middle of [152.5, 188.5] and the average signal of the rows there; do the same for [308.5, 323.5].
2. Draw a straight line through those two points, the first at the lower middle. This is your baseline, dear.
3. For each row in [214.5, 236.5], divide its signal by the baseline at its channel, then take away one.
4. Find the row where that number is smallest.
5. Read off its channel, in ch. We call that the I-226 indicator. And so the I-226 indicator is 223.0 ch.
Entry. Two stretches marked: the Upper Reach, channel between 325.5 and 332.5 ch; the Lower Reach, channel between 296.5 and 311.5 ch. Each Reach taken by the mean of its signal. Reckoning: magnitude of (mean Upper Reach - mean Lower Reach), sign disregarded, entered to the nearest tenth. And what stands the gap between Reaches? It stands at 2.2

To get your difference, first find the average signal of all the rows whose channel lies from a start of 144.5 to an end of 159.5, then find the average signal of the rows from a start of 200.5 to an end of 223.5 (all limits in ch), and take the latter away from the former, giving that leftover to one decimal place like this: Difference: 2.9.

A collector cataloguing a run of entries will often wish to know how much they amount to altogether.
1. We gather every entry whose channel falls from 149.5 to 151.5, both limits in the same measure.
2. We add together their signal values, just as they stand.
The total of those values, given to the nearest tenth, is 43.9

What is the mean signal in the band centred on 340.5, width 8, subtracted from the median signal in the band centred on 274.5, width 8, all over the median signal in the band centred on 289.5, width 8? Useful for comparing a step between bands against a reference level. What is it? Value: 0.21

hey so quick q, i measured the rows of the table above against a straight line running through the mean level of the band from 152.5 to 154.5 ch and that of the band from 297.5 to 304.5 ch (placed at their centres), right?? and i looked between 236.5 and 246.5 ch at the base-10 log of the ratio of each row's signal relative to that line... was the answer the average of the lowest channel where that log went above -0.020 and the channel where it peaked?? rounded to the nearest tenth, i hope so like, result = 243.0 ch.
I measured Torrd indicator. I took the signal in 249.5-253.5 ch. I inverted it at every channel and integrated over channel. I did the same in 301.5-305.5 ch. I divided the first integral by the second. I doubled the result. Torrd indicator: 2.06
